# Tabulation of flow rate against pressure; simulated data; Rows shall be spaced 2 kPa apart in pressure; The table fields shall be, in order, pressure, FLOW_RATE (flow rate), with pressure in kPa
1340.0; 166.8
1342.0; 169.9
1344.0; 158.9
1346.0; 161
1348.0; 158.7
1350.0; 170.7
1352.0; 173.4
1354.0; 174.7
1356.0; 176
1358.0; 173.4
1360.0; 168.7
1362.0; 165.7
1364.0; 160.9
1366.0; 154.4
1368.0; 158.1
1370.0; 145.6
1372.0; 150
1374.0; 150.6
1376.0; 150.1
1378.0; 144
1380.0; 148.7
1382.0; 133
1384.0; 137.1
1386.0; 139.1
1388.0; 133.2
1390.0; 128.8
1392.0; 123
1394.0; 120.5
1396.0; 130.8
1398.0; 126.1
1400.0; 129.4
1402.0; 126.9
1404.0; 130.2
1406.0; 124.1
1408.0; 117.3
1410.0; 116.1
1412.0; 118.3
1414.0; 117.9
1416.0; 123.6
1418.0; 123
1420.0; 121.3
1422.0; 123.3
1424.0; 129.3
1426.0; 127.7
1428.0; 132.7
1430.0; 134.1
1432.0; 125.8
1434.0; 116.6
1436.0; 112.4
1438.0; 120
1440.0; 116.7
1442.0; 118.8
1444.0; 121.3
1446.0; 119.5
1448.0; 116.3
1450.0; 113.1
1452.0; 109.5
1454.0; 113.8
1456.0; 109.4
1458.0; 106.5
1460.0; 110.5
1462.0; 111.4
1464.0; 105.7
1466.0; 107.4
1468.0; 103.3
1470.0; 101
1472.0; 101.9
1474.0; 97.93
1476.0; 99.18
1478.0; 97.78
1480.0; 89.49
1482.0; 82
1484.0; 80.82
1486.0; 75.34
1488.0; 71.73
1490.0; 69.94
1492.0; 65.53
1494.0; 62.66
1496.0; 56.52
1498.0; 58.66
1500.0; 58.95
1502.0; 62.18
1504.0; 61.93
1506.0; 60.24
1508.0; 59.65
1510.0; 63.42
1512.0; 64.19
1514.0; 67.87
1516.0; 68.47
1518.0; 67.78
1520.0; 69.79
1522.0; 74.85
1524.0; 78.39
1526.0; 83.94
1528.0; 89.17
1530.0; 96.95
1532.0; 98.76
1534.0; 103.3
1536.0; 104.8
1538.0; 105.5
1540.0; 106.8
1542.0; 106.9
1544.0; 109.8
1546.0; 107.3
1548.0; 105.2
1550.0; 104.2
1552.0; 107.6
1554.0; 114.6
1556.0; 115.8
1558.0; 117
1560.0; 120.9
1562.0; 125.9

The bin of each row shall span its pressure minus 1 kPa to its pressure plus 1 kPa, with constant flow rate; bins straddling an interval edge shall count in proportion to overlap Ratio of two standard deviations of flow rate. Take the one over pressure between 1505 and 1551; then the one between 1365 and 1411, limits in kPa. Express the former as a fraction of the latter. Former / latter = 1.5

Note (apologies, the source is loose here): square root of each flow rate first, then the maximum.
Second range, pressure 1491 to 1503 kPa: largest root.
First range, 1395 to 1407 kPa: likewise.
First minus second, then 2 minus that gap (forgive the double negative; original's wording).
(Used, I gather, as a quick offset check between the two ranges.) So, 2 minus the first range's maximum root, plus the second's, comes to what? -1.3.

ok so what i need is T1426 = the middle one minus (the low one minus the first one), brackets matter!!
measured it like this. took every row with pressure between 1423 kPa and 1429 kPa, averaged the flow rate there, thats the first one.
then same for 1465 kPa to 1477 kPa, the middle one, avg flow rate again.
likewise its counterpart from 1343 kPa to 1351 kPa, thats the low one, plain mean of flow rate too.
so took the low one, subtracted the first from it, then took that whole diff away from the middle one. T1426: 69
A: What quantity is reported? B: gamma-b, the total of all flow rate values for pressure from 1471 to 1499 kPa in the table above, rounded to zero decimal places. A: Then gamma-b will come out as 1109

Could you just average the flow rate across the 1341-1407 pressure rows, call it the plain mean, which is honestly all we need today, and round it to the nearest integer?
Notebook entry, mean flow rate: 148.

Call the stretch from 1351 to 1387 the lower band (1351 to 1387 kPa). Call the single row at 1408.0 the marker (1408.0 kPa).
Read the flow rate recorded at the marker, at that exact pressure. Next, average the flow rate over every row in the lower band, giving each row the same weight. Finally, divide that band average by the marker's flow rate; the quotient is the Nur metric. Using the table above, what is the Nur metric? 1.3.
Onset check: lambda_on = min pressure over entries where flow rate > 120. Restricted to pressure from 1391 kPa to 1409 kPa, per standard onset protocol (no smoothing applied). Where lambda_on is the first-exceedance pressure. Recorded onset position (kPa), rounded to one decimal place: 1392.0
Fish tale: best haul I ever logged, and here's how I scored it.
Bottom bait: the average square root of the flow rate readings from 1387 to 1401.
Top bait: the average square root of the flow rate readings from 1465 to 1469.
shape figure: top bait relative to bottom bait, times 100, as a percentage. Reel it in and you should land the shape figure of 91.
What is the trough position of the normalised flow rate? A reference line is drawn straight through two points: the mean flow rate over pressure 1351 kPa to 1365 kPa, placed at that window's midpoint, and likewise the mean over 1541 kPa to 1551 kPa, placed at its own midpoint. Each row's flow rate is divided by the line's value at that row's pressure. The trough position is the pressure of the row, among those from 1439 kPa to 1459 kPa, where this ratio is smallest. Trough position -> 1458.0 kPa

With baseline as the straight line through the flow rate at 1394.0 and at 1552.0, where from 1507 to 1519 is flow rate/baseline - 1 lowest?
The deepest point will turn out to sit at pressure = 1508.0 kPa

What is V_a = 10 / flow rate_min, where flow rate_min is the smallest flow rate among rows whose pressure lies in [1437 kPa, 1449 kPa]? 0.086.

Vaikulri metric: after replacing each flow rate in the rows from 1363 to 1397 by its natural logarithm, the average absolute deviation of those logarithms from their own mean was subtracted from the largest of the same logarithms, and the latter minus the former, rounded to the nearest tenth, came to 5.0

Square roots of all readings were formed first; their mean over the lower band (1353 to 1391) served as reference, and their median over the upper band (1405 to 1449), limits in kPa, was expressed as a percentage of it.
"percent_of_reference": 89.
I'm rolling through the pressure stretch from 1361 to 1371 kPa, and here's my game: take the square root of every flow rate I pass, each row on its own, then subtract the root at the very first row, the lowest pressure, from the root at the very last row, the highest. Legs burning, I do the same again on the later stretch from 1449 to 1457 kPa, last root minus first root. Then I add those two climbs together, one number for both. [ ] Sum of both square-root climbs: -1.0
